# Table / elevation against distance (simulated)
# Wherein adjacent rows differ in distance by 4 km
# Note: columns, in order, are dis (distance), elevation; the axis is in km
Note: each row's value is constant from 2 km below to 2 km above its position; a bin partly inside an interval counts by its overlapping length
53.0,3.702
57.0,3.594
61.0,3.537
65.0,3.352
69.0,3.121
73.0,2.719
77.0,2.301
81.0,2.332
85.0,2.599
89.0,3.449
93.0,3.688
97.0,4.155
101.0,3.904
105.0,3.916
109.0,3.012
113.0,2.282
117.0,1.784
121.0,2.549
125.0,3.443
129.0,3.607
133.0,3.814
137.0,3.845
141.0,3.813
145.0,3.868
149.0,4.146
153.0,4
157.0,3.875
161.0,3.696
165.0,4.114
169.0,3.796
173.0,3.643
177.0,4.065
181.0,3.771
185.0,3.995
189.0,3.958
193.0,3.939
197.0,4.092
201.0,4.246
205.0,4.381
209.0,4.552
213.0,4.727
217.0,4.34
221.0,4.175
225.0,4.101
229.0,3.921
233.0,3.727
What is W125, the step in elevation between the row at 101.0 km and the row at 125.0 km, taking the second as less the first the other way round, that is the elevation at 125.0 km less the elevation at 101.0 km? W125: -0.5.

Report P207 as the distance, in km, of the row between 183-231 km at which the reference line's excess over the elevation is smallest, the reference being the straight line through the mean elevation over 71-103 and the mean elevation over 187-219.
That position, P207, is 213.0 km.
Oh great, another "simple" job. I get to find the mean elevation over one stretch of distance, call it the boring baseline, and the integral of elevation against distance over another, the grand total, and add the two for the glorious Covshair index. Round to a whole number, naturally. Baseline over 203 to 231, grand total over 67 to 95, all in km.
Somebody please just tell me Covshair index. 85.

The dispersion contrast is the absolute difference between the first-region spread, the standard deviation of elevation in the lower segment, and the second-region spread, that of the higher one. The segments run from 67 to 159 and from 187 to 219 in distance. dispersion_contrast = 0.44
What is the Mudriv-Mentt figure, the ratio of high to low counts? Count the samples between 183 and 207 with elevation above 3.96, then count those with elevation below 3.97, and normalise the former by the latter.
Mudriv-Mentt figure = 2.0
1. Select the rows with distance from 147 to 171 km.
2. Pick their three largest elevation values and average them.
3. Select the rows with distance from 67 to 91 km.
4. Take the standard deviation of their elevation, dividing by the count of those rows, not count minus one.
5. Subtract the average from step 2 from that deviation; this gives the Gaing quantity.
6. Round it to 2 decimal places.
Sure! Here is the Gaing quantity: -3.67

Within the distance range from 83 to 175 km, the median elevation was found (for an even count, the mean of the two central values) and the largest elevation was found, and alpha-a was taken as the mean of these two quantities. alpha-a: 3.98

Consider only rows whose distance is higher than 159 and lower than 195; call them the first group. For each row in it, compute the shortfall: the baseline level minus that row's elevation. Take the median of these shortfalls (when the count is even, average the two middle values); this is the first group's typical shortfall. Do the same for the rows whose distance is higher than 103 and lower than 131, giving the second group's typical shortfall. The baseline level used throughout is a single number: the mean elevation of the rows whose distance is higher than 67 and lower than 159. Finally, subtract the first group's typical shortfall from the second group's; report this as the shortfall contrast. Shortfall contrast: 0.9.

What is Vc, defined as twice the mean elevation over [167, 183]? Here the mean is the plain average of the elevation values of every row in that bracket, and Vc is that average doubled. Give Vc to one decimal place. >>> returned 7.6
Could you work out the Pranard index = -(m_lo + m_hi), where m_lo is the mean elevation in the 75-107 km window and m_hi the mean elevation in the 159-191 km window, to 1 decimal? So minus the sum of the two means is -7.2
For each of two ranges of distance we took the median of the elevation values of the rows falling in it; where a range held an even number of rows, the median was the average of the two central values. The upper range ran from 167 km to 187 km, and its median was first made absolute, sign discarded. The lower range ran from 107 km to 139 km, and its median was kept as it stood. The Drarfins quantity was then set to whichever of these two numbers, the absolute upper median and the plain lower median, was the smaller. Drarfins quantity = 3.2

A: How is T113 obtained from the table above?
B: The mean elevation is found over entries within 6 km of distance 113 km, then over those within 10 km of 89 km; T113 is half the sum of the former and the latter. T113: 2.8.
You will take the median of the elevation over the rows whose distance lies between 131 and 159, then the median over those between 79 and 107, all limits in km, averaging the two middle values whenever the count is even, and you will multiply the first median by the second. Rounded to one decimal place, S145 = 14.3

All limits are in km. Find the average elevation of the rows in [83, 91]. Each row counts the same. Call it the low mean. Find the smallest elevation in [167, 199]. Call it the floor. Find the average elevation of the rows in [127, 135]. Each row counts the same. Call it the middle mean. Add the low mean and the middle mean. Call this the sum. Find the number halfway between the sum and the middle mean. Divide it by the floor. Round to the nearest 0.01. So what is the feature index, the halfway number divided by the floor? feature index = 1.43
